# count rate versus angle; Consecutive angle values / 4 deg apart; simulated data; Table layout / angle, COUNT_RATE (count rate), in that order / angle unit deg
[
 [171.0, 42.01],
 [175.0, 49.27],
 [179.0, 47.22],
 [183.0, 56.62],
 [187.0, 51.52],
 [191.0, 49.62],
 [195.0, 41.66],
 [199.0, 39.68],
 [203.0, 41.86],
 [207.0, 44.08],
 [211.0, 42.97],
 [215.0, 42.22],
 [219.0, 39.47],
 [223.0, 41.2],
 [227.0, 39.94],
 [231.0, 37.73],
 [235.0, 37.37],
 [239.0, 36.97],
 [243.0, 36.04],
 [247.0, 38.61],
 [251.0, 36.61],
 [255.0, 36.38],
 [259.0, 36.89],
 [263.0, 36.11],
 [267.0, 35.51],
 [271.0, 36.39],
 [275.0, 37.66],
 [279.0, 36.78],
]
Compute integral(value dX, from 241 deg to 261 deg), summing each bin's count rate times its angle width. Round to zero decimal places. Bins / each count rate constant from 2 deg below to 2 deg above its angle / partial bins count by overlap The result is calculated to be 738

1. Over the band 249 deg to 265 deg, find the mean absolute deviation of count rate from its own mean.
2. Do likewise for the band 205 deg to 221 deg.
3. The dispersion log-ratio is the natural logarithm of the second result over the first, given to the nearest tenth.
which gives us 1.7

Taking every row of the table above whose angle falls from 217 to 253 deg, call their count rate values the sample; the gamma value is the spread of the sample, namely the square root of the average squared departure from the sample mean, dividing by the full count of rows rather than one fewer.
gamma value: 1.6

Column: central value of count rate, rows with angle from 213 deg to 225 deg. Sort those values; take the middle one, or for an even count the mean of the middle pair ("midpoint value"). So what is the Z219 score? 41.2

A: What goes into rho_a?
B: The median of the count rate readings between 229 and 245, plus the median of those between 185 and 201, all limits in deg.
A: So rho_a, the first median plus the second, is 83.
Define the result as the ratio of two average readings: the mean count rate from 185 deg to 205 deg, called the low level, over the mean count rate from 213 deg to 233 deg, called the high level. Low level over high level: 1.12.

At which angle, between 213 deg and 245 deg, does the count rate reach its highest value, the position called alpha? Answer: 215.0 deg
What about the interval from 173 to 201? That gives 183.0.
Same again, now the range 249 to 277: 275.0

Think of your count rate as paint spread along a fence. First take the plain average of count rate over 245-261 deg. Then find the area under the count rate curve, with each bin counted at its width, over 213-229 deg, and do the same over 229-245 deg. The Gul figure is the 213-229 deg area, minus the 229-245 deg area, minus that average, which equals 22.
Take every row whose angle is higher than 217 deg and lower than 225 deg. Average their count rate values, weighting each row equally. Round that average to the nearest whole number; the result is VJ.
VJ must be 40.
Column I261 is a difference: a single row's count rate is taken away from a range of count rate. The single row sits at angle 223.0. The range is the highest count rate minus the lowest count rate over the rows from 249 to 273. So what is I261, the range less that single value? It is -40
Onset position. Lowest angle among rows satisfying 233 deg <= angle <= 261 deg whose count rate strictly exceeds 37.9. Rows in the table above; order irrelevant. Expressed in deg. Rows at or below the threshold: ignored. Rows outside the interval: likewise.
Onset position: 247.0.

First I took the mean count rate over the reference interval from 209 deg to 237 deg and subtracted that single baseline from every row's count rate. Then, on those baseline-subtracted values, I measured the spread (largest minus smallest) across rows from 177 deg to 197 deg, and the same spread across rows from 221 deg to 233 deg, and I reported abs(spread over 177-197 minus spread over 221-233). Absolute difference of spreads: 11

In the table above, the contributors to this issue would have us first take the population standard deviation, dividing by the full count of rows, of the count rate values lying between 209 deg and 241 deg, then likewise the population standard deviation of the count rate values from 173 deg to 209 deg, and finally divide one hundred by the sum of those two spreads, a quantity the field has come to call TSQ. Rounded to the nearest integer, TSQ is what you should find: 14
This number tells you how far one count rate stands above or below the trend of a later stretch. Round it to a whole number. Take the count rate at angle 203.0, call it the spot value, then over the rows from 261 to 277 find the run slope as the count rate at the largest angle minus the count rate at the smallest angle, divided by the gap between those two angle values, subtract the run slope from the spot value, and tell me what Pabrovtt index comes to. 42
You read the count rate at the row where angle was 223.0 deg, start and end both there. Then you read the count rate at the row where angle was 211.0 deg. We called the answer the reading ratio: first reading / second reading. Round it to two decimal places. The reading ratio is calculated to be 0.96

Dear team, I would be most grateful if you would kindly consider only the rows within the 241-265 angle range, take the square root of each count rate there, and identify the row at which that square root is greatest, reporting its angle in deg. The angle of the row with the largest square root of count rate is 247.0 deg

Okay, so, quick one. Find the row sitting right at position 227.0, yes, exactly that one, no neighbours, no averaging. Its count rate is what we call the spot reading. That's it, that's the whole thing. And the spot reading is 39.94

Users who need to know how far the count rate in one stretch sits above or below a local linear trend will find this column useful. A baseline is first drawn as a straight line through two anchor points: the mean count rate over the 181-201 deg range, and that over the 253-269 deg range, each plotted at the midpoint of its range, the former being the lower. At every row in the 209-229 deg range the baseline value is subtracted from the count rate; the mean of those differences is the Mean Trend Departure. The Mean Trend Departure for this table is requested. -2.0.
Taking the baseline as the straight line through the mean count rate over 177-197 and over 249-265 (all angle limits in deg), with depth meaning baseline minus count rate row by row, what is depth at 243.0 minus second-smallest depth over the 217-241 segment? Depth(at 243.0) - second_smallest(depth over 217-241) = 1.0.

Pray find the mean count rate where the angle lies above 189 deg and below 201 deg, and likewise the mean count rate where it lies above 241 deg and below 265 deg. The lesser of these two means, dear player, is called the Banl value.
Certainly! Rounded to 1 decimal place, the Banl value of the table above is 36.8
